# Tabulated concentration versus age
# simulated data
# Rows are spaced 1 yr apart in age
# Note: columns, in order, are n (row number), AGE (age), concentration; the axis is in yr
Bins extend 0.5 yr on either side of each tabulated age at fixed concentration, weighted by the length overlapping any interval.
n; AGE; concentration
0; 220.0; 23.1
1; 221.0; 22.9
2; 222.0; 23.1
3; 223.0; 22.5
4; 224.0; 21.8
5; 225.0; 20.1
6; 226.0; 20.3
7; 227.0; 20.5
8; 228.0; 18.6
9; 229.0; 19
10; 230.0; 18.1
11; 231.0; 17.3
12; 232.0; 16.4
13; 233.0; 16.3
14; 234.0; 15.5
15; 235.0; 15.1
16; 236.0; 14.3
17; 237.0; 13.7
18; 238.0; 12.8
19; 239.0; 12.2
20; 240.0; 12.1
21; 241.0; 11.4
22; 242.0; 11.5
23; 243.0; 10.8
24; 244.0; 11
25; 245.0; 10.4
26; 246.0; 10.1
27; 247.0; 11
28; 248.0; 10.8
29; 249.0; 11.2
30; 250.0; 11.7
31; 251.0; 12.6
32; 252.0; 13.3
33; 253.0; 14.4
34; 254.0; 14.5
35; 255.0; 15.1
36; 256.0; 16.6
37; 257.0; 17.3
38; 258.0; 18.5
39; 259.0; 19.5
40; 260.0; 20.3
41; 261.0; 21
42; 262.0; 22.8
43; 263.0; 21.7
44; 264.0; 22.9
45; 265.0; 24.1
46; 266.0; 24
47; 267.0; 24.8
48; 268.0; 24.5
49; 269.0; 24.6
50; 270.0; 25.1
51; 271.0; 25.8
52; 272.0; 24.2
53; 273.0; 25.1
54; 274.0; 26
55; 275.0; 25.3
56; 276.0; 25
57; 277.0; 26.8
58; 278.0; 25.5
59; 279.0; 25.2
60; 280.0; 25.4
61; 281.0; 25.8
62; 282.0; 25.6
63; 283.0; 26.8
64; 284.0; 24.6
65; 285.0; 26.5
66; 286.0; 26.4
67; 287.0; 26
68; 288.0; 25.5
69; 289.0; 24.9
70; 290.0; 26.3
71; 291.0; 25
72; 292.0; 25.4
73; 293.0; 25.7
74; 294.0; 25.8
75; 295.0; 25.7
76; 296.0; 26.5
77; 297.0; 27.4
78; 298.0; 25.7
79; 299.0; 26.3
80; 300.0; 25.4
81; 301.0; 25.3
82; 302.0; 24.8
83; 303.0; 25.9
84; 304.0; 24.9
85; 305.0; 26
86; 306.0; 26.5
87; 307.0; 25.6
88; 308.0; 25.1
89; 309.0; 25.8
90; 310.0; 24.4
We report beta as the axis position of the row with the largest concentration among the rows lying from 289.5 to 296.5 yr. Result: 296.0 yr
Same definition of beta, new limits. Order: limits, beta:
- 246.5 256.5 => 256.0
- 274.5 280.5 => 277.0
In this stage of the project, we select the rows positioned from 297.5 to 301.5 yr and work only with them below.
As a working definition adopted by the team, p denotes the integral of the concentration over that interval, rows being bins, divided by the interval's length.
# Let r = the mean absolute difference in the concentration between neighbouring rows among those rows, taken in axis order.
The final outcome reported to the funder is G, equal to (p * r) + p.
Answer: 39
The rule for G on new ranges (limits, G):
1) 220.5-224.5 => 34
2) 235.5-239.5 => 23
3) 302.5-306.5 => 48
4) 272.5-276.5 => 41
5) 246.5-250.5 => 15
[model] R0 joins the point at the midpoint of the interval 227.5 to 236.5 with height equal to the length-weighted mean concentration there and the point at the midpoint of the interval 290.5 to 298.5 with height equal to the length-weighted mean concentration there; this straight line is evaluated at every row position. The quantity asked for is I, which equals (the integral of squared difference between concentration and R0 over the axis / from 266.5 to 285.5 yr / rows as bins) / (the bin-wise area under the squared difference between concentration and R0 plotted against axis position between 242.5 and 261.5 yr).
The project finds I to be 0.15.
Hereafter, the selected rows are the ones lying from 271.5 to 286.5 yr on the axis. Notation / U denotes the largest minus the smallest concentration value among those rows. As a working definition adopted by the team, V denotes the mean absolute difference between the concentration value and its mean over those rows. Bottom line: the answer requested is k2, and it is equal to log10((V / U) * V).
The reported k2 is -0.84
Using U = 3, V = 0.6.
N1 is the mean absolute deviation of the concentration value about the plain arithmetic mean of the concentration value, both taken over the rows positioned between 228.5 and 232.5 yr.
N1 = 0.85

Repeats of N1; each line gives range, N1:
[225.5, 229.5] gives 0.80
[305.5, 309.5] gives 0.40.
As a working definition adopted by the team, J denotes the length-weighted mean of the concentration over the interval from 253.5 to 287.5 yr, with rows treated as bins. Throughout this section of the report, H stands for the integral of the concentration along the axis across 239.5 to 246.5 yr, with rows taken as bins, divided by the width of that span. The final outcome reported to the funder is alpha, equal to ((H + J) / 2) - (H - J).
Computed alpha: 29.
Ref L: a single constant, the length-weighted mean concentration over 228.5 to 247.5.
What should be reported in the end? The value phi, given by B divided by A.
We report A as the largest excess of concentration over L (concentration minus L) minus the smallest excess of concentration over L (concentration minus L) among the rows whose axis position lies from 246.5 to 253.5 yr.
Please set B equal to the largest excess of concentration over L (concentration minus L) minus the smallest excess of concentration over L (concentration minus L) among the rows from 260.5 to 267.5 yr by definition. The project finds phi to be 1.1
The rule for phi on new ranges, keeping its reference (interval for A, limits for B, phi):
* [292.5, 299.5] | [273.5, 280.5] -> 1.1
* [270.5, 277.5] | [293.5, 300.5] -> 0.8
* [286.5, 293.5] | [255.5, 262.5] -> 4.4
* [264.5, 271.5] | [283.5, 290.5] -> 1.1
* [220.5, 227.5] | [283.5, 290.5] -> 0.6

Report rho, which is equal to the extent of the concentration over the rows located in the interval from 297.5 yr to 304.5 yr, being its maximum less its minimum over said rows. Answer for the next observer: 1.5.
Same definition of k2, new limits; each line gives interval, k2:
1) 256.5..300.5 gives -0.61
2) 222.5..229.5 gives -0.57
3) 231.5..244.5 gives -0.26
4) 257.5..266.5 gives -0.33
